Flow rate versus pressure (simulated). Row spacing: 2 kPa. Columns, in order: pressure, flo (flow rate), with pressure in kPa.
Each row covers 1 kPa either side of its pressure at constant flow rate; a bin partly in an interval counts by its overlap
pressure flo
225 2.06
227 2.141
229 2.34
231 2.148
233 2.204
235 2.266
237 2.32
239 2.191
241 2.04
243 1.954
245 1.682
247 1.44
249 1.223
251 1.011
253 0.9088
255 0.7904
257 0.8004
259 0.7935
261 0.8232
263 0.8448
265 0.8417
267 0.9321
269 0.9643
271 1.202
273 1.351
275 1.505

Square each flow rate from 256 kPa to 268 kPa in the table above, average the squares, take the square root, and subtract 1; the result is -0.2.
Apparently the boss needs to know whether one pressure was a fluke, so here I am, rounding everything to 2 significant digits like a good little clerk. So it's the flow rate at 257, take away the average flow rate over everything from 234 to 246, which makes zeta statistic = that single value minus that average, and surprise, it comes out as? -1.3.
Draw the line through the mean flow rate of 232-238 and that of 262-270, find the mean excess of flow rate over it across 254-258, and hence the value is -0.54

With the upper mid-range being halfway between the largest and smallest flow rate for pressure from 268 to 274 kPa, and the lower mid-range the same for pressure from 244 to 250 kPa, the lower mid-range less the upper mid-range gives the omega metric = 0.29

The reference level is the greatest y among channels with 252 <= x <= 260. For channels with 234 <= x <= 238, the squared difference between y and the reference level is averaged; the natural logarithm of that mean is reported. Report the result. 1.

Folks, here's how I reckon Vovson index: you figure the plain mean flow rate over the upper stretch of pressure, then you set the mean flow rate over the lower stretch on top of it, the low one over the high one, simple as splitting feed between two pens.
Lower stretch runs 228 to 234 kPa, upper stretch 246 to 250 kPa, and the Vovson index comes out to 1.7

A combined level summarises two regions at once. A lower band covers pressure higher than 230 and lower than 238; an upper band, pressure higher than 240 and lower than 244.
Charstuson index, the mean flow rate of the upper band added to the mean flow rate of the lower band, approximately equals 4.2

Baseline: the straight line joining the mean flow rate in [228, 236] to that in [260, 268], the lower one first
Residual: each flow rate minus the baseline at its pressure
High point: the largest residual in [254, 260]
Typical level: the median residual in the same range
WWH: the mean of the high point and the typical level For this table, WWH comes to -0.3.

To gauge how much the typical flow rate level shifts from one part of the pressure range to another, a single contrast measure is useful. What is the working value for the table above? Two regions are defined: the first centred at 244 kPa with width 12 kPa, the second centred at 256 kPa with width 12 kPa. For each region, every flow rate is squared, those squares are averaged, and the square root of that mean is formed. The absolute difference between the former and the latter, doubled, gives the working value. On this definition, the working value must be 1.9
